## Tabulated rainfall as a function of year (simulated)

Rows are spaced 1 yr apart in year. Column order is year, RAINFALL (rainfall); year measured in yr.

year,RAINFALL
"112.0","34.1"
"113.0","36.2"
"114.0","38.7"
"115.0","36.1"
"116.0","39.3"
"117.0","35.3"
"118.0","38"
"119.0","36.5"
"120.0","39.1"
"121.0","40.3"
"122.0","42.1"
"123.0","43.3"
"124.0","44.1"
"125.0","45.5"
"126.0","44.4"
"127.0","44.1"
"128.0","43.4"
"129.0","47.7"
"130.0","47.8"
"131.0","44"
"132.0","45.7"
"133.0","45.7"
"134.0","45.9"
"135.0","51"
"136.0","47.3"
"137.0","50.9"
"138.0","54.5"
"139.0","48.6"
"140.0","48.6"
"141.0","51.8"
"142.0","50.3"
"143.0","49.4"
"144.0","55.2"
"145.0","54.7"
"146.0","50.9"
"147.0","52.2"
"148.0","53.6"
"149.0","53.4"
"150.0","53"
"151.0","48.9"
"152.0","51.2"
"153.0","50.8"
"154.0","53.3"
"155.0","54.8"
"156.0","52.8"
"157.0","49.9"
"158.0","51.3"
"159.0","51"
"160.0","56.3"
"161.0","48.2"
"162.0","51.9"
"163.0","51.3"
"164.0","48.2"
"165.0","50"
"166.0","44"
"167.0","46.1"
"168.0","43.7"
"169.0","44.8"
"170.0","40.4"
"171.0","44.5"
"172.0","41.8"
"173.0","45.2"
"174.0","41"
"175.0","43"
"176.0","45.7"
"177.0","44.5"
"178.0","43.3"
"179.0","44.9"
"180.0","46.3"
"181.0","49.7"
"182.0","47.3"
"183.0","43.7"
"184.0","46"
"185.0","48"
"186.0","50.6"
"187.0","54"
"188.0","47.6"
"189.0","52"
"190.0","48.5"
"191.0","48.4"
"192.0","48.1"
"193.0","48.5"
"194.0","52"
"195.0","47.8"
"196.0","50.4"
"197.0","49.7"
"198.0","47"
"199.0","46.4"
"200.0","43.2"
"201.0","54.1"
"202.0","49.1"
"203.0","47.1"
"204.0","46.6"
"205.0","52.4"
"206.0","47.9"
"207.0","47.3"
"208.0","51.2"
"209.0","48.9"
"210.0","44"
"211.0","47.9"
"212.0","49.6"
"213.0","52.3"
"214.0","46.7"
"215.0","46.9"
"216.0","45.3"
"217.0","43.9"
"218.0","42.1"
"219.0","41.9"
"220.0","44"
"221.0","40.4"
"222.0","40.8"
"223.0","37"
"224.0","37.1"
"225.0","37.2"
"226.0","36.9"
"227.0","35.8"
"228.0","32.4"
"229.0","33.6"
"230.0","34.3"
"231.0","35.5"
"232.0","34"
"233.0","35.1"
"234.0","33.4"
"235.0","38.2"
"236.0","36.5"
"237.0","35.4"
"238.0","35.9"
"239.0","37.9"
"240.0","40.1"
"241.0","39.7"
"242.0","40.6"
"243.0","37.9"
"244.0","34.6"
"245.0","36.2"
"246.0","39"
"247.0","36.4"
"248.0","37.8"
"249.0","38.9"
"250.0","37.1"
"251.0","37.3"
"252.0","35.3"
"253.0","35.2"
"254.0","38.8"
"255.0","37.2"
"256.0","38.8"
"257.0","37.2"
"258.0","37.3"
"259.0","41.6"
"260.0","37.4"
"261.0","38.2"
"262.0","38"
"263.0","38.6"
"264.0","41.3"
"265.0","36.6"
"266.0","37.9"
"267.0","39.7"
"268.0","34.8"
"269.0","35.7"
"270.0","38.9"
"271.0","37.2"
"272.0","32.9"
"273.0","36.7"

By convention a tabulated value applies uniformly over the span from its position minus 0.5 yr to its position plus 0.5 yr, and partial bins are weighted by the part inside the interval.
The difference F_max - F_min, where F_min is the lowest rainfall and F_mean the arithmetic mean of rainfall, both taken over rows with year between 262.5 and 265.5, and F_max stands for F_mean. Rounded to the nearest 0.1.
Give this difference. 2.2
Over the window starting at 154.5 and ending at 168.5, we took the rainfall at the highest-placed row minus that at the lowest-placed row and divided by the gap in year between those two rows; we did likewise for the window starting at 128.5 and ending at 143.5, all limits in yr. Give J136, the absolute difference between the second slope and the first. 0.98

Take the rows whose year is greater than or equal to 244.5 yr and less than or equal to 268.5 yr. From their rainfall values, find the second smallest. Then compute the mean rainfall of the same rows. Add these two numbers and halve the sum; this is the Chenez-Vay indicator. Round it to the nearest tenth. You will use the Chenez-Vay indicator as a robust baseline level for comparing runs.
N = 36.5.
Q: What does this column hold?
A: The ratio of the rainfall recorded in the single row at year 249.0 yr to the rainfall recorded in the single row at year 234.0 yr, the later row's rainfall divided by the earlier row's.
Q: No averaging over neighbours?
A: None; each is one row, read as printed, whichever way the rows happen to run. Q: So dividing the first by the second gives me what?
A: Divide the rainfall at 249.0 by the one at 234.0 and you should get 1.16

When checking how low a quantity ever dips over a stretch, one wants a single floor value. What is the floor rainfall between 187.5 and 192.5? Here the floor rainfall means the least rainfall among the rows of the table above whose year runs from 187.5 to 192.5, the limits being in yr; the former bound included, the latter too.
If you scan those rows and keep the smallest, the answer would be 47.6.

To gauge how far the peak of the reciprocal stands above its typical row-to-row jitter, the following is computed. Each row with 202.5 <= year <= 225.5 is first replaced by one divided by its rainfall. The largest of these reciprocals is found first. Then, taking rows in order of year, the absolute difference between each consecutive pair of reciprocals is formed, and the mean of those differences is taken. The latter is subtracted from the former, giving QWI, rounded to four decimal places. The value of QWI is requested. 0.0259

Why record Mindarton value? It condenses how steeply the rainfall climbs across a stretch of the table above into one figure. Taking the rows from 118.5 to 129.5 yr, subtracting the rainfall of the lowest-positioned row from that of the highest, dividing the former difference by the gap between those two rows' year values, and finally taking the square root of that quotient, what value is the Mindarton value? 1.1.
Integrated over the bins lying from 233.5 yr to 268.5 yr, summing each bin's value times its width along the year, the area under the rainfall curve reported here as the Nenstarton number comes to 1317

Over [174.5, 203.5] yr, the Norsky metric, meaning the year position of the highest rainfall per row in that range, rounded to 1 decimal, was 201.0 yr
